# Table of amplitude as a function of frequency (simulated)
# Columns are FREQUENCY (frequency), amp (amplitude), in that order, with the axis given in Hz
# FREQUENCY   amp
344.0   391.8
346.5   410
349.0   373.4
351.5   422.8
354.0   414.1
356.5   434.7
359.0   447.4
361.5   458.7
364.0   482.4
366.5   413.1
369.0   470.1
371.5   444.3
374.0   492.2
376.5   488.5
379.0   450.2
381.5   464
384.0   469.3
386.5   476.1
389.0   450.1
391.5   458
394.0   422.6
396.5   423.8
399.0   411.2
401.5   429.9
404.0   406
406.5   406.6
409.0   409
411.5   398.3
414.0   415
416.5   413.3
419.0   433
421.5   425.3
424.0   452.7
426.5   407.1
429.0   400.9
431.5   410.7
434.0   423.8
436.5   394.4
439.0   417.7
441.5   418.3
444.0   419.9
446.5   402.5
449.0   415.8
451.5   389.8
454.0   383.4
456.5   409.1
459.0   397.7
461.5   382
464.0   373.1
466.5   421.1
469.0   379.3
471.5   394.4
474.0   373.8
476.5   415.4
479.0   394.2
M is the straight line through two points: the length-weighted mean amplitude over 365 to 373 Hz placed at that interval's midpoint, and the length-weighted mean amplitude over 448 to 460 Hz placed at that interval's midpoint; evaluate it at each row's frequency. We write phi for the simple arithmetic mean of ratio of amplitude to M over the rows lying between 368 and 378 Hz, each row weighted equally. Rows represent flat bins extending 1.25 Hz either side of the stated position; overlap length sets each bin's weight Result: 1.07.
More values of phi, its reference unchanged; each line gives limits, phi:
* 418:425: 1.05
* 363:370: 1.02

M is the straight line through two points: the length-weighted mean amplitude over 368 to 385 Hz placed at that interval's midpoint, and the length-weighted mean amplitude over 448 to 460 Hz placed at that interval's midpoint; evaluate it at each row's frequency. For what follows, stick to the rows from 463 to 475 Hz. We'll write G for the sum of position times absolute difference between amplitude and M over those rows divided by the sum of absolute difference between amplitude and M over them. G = 467.6 Hz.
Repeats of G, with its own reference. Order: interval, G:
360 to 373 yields 366.8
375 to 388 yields 380.9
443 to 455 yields 449.7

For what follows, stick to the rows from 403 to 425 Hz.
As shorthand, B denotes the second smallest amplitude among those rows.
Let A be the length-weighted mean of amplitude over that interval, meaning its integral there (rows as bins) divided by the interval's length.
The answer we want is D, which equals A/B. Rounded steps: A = 417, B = 406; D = 1.03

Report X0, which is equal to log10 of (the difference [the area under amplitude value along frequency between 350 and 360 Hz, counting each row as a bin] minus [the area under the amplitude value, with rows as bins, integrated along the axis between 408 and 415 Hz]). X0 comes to 3.2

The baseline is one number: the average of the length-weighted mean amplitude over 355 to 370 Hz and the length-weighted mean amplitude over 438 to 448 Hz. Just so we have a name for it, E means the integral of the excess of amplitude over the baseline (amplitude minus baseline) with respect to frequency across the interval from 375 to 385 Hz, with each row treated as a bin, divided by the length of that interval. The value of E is 36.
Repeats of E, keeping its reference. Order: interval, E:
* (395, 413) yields -20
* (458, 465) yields -48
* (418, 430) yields -8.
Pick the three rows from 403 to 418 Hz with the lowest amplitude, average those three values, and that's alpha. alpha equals 404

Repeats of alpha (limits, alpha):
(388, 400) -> 419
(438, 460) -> 390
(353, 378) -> 421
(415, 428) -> 415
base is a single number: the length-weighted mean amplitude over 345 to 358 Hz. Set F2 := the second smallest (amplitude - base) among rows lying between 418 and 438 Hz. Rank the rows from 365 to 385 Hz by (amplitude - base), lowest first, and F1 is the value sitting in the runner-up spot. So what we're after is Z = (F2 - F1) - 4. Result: -47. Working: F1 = 33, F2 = -10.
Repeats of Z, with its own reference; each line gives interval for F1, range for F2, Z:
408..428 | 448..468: -29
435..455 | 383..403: 29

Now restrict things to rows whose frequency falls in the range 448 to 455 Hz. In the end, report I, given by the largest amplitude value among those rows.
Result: 415.8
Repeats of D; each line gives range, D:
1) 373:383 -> 1.02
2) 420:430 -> 1.04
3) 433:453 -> 1.04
